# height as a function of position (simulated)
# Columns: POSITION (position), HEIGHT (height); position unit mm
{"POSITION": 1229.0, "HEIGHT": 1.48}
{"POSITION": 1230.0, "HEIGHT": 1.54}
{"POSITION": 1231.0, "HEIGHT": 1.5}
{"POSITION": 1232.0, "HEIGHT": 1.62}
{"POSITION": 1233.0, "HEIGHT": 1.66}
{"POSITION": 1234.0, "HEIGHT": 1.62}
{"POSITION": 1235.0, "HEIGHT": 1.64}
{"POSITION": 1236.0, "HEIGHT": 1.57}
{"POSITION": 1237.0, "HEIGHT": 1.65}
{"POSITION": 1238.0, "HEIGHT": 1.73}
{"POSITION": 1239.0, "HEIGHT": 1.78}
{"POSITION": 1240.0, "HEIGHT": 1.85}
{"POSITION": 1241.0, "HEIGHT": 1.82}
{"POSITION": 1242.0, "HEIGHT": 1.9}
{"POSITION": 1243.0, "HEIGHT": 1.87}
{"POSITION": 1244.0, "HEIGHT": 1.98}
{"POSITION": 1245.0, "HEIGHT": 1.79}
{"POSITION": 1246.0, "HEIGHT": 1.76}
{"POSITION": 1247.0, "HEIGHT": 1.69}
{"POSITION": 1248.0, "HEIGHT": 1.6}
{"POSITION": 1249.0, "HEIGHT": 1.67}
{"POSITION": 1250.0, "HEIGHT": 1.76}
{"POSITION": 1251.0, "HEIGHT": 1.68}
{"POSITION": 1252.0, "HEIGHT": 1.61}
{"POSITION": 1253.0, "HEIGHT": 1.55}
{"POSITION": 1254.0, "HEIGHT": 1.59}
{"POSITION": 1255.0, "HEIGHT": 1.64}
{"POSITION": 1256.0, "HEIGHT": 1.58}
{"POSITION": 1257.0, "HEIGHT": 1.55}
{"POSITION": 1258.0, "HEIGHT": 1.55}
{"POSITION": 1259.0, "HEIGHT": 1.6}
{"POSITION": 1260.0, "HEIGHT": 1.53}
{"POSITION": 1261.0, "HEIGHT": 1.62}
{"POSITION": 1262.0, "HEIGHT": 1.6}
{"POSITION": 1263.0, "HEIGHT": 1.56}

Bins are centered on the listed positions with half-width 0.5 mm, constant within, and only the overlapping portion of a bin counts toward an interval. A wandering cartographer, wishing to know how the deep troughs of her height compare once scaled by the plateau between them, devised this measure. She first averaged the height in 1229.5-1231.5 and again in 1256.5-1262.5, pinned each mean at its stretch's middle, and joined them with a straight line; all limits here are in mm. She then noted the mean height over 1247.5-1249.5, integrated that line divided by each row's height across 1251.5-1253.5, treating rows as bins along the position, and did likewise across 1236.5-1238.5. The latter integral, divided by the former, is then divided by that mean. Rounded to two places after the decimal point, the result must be 0.56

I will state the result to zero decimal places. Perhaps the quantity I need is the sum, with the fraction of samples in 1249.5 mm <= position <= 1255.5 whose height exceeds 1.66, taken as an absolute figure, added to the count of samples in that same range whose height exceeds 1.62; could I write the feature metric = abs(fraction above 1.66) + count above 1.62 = 3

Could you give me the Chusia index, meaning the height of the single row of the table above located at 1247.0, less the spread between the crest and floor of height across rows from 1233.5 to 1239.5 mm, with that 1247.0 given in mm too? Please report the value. 1.48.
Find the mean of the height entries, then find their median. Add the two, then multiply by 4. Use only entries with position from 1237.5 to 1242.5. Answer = 14.5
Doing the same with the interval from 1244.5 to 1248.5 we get 13.7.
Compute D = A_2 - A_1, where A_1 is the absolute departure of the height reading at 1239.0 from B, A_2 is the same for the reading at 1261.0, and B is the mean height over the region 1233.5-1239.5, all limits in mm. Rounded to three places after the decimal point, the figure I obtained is -0.070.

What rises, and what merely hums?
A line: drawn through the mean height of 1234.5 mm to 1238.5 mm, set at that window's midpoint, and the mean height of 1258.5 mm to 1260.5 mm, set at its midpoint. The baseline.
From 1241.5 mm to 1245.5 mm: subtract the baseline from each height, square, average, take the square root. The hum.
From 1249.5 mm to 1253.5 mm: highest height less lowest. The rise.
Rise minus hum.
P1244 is -0.061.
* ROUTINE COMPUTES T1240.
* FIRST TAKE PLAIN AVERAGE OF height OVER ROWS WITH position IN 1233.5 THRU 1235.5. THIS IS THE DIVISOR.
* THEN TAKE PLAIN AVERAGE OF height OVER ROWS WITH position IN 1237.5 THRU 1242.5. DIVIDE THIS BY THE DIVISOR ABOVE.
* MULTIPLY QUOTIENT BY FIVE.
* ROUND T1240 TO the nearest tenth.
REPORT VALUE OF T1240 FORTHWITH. 5.6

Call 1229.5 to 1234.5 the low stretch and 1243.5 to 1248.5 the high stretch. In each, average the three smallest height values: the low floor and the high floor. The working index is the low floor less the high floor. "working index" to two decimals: -0.13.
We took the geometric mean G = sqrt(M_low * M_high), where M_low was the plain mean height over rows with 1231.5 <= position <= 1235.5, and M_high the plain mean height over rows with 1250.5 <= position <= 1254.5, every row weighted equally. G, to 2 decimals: 1.62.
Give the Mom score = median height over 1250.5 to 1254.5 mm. 1.60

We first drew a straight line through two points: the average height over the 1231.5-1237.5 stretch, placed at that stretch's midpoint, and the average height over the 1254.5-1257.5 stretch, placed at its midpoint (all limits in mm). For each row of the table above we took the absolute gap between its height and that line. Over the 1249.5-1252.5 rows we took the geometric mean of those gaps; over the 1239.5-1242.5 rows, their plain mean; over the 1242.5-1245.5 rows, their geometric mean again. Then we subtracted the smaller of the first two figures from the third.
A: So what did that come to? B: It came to 0.20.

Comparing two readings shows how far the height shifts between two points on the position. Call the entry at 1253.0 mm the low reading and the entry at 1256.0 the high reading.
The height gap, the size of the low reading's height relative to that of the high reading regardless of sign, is 0.030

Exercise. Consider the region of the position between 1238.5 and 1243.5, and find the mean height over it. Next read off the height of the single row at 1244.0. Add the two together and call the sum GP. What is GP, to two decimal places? 3.82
